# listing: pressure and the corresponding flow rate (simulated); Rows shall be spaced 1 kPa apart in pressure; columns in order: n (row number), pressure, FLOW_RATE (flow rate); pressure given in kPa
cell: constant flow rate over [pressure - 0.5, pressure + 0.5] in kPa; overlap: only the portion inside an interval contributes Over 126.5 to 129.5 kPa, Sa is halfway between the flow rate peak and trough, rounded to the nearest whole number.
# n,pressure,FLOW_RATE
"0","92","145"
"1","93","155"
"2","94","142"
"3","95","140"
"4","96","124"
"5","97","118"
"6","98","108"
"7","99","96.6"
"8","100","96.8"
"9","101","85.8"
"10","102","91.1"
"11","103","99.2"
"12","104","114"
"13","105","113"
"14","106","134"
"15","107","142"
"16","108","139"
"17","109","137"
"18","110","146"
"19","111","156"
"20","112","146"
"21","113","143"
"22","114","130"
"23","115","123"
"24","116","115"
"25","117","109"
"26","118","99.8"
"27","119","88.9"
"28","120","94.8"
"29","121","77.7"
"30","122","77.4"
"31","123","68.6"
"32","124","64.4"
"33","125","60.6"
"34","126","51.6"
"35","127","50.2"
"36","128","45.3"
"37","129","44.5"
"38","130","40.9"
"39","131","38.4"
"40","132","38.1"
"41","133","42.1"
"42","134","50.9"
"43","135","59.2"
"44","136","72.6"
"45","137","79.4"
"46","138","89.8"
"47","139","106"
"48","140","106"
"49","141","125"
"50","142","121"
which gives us 47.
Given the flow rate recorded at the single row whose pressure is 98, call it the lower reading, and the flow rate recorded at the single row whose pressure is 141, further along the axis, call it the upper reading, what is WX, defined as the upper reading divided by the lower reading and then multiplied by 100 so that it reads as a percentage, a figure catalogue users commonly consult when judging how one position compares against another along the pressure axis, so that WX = 116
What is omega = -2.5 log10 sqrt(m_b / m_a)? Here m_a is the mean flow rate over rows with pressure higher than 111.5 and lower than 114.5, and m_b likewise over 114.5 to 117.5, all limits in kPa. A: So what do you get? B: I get 0.1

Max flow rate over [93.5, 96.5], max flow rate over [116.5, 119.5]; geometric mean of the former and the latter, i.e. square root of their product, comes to 124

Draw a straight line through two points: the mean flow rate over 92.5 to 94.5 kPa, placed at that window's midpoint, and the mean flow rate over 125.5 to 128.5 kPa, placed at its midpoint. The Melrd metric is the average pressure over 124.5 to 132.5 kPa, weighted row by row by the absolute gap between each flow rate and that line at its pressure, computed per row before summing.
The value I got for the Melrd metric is 128.2 kPa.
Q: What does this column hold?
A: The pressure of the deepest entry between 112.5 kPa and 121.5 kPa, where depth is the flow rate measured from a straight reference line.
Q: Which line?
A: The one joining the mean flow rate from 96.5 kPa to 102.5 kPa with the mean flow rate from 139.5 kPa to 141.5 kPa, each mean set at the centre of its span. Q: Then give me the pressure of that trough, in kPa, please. 121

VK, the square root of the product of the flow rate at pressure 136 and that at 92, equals 103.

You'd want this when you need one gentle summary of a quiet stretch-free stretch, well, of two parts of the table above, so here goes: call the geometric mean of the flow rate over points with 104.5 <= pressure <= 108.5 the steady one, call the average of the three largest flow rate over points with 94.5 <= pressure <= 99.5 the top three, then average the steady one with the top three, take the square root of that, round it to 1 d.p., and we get 11.4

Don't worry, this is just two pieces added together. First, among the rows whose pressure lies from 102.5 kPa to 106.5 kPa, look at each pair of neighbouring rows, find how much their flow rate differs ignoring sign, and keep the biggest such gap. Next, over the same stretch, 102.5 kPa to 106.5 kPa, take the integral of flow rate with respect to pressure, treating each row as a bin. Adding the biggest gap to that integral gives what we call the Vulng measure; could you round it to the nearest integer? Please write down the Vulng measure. 481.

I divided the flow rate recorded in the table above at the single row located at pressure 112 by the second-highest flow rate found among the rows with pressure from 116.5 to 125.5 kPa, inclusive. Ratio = 1.5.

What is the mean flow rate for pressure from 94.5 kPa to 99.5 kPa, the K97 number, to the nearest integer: 117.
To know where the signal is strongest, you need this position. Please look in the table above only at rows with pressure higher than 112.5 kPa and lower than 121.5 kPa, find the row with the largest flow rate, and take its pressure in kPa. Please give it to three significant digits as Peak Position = 113 kPa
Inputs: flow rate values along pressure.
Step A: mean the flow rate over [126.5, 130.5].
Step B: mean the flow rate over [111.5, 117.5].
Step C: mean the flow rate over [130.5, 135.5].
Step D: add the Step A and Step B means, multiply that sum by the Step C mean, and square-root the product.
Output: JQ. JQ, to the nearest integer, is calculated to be 89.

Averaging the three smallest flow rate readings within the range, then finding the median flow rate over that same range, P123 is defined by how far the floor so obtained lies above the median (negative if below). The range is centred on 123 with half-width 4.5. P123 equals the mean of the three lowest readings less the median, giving -14.5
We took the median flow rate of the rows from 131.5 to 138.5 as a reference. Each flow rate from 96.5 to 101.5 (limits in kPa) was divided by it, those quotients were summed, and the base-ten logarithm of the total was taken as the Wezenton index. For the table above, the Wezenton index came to 0.9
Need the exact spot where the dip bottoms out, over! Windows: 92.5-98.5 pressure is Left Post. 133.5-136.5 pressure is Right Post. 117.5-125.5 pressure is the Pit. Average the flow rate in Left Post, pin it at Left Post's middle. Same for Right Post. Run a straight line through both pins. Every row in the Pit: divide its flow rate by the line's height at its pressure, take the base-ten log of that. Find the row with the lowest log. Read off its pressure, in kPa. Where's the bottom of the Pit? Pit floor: 125 kPa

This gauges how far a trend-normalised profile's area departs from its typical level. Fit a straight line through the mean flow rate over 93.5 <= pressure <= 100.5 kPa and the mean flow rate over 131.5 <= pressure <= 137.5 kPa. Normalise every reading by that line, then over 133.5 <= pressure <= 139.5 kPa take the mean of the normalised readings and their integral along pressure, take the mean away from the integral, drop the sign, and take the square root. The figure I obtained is 2.68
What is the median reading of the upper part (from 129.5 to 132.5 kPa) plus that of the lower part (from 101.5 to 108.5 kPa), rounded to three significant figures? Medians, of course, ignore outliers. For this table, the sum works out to 152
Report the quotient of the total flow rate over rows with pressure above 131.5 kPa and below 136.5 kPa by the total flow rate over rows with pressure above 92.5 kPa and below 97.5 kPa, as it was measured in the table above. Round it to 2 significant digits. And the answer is 0.39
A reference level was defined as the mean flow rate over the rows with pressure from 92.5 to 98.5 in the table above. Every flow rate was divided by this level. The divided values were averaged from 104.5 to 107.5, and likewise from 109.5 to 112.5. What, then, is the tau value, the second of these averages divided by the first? 1.2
